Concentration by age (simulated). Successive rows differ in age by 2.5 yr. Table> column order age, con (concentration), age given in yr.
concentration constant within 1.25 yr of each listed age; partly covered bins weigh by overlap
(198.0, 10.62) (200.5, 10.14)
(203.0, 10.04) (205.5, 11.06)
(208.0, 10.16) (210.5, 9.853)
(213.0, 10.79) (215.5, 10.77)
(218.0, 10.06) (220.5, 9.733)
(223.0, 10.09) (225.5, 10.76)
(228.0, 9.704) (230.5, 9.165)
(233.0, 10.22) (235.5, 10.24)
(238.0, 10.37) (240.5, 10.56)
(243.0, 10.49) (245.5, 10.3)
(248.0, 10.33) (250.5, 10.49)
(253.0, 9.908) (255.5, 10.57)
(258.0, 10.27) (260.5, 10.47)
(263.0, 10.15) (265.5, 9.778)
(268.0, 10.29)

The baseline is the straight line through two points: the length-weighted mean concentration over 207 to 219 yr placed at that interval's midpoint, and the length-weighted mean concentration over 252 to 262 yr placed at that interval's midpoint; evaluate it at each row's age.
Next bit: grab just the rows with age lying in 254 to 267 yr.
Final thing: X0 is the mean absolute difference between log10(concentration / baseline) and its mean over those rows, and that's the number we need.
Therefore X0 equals 0.0096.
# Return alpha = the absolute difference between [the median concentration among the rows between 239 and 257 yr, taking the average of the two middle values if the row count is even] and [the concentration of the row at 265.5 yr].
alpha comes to 0.7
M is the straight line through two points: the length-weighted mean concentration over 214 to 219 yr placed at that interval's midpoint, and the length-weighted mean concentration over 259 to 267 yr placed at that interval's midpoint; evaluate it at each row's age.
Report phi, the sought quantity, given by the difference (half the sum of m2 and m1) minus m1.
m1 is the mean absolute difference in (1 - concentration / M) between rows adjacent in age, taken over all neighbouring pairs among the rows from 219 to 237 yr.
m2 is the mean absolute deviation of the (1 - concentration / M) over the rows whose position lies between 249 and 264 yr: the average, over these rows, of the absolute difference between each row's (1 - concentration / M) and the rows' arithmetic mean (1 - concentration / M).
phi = -0.021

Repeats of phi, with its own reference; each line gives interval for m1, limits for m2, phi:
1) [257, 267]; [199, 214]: 0.005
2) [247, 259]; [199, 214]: -0.002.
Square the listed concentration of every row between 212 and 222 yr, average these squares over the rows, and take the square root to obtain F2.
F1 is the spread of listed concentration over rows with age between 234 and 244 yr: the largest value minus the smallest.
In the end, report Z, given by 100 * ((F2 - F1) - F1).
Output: 971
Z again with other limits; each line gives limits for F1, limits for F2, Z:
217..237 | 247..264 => 712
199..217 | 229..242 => 771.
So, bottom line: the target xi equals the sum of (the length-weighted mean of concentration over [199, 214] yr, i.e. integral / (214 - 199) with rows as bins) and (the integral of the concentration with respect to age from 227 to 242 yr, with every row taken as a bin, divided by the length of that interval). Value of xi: 20.4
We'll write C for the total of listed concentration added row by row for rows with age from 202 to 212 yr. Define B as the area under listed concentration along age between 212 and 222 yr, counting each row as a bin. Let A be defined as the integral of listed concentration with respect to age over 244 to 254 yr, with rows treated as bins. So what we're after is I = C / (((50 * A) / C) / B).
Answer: 34.0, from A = 103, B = 103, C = 41.1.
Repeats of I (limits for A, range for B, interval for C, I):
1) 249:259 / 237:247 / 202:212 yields 34.2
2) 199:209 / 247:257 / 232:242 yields 34.1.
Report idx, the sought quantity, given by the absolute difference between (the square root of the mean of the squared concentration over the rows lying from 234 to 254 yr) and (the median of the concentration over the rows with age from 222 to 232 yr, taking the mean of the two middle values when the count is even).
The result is 0.44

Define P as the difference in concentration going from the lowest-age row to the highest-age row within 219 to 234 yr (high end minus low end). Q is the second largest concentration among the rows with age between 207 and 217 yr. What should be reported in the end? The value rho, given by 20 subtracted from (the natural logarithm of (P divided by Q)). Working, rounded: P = 0.5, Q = 10.77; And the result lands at -23.1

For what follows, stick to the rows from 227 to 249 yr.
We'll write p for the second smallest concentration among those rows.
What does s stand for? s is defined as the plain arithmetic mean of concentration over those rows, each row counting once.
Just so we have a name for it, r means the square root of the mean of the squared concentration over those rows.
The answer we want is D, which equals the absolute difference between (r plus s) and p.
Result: 10.61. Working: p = 9.704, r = 10.16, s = 10.2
